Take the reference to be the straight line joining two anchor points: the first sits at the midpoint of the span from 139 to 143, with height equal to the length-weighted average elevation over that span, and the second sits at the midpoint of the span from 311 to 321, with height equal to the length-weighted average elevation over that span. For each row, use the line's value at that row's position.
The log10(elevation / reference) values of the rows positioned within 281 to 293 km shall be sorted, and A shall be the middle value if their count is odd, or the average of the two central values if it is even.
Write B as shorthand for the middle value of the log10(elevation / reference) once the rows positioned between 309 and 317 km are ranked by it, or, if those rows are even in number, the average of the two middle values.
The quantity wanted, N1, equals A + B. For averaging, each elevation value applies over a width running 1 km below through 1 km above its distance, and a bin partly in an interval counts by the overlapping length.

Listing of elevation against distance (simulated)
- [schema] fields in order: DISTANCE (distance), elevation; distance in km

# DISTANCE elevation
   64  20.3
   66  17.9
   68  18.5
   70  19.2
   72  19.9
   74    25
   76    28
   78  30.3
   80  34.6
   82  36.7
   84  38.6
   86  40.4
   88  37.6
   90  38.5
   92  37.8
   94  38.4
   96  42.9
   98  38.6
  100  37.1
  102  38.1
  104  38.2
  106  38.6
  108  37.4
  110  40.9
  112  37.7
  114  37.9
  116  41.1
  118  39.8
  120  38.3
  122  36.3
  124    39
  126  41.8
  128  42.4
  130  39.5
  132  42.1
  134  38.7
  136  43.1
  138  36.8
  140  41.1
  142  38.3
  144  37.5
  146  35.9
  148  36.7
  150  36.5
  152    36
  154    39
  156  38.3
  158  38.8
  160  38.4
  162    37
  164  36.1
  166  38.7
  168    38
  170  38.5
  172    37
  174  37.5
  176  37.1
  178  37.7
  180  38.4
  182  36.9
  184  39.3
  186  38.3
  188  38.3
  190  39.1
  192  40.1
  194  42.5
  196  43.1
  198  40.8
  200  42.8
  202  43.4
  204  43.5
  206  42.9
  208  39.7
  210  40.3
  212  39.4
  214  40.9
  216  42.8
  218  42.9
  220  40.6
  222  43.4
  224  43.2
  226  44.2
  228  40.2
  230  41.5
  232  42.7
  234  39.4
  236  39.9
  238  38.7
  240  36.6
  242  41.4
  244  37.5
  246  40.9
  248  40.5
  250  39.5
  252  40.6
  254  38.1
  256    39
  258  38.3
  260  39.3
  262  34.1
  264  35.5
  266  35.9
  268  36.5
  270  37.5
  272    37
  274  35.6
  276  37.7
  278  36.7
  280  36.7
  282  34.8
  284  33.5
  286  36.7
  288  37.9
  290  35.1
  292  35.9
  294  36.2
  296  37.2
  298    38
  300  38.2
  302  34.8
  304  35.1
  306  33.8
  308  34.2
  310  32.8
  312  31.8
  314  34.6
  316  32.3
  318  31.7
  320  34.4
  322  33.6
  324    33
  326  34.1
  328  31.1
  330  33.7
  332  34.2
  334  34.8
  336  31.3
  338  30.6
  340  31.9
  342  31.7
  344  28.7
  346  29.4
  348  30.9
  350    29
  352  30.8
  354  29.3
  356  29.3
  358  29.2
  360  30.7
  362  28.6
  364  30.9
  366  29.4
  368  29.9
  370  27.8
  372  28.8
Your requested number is 0.013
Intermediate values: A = 0.020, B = -0.007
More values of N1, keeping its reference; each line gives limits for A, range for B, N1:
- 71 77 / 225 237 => -0.177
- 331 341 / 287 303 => 0.034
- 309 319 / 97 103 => -0.043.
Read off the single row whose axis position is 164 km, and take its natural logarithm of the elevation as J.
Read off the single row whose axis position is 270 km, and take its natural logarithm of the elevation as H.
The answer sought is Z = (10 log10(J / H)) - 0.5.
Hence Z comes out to -0.55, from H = 3.62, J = 3.59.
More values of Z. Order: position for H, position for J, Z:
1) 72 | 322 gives 0.20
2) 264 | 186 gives -0.41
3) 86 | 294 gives -0.63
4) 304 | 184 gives -0.36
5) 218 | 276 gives -0.65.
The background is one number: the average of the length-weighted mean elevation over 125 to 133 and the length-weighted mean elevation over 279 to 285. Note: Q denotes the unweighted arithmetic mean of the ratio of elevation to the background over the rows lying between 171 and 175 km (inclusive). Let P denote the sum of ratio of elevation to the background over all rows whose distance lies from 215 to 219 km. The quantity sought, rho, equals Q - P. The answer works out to -1.27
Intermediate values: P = 2.24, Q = 0.97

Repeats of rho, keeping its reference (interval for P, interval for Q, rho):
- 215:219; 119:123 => -1.27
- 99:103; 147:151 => -1.01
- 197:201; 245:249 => -1.12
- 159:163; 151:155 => -0.99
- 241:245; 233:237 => -1.03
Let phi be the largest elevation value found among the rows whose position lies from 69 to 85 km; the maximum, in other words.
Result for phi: 38.6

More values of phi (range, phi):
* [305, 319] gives 34.6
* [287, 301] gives 38.2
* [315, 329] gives 34.4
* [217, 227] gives 44.2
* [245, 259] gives 40.9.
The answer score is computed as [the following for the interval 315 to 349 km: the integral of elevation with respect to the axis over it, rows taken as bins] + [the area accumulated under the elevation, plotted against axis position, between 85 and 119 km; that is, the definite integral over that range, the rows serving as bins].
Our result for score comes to 2417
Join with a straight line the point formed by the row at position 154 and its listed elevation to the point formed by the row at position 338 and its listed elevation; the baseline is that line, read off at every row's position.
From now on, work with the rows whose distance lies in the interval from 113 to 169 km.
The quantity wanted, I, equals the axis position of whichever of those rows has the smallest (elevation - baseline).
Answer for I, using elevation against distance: 122 km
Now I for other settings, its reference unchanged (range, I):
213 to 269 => 262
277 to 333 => 312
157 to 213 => 164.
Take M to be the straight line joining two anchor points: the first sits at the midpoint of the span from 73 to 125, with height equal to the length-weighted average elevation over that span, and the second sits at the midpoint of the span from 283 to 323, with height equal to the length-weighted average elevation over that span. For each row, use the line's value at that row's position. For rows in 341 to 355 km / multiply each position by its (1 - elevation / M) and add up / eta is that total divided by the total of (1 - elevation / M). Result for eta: 348.2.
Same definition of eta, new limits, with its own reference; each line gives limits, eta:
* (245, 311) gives 264.0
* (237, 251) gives 244.8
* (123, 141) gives 131.7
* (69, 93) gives 72.1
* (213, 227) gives 220.5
